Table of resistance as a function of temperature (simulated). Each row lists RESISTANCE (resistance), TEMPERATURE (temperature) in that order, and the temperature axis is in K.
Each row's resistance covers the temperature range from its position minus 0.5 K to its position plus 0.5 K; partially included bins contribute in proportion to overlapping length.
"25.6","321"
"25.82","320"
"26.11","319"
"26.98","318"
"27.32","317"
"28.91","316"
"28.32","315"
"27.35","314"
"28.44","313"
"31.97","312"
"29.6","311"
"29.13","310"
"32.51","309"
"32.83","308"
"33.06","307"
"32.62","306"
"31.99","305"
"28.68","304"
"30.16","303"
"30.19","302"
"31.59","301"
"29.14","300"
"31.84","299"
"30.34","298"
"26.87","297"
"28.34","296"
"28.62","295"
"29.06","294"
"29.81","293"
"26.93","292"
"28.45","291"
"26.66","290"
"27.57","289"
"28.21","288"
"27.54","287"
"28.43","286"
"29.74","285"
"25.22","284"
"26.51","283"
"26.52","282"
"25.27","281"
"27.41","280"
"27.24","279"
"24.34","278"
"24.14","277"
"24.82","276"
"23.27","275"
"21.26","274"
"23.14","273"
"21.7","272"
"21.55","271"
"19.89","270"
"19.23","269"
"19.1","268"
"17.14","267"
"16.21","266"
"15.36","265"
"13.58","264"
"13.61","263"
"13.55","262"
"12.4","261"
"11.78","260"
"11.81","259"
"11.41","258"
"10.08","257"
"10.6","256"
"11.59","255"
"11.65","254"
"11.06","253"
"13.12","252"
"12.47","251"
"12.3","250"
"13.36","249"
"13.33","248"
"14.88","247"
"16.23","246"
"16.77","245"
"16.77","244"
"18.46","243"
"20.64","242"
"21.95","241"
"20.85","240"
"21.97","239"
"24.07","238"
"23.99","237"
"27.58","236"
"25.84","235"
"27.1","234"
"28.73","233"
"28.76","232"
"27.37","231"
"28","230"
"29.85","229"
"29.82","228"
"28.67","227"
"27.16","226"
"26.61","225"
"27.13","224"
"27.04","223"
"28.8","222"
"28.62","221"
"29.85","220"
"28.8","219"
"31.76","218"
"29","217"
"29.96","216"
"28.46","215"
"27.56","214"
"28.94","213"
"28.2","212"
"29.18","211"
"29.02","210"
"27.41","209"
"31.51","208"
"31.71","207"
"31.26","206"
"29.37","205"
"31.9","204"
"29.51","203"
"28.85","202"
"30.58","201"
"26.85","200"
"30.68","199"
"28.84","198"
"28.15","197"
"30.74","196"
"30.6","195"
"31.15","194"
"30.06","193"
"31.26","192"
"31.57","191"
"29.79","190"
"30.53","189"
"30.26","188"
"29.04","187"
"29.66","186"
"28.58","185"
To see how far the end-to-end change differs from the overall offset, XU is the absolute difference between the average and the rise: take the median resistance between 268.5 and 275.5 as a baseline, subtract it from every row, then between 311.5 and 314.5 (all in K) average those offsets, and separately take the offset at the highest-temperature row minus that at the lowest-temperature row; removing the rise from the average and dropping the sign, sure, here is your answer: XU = 12.3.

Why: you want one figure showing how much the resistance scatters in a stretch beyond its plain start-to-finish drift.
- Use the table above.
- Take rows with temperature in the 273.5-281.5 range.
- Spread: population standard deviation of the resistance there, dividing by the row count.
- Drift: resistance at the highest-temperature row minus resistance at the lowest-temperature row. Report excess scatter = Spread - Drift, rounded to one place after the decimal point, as -2.1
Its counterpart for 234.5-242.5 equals 7.5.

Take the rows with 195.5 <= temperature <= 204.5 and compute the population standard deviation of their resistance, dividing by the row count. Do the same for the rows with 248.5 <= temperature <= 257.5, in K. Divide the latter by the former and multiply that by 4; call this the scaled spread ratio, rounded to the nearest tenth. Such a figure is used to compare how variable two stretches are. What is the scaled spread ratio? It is 2.8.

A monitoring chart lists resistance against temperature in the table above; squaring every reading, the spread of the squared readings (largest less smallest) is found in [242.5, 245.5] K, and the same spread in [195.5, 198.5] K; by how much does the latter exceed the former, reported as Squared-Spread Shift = 93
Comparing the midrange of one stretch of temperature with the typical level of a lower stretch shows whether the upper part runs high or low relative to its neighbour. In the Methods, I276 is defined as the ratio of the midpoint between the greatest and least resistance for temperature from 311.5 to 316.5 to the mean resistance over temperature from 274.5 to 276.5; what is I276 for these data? 1.2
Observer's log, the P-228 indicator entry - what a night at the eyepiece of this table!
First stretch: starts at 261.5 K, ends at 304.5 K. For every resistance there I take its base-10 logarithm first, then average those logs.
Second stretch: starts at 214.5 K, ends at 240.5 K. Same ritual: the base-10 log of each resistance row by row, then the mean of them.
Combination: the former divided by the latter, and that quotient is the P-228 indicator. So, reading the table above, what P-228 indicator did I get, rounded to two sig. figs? 0.96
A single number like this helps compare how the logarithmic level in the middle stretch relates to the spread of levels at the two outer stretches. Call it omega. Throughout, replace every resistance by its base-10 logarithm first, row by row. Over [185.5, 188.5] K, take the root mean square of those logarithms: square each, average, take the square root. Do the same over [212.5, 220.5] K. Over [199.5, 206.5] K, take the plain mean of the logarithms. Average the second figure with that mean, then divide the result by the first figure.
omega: 1.00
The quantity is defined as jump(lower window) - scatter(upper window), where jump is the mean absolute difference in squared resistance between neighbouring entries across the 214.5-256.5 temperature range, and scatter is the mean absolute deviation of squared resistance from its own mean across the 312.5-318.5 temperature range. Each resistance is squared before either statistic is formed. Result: 17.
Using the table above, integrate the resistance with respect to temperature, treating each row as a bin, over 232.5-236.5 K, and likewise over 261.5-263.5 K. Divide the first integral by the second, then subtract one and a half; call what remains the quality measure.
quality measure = 2.5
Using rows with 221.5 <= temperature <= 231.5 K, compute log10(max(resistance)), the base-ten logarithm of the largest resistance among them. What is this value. 1.47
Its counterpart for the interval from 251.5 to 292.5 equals 1.47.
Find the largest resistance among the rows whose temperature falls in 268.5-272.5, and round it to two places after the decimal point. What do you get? 21.70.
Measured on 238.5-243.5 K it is 21.97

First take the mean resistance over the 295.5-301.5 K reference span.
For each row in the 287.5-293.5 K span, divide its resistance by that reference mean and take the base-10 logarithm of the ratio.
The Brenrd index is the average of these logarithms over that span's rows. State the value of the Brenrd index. -0.027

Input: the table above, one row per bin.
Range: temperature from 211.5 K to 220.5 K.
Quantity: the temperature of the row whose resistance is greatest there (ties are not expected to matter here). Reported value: 218 K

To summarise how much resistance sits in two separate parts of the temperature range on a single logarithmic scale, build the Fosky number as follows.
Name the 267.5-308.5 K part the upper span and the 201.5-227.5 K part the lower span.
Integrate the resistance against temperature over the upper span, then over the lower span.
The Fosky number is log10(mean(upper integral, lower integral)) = 2.97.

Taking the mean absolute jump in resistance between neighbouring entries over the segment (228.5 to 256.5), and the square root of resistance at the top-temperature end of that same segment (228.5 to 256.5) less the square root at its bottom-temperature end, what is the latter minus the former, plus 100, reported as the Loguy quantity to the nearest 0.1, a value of 96.7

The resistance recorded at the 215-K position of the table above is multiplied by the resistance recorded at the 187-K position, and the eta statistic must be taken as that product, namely 826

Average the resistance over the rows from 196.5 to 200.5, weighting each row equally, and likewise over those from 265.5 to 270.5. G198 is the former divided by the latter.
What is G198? 1.56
